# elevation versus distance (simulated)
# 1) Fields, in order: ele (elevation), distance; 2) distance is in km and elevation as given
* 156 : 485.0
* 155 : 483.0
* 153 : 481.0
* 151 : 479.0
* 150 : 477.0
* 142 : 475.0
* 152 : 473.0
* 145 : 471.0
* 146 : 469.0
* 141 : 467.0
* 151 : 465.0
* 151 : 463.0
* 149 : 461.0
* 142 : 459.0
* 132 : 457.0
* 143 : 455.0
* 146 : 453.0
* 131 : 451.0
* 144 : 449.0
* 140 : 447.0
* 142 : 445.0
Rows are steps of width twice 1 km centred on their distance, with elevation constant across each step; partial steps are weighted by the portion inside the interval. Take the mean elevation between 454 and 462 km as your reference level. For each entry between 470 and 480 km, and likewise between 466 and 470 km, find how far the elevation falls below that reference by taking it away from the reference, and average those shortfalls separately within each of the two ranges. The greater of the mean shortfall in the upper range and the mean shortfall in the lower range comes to -2.0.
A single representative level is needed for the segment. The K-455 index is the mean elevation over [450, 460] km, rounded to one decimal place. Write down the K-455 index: 138.8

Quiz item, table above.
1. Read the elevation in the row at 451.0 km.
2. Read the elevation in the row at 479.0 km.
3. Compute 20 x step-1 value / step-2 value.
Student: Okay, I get 17.4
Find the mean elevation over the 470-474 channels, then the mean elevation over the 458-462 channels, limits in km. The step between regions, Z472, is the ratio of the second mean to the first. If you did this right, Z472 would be 0.980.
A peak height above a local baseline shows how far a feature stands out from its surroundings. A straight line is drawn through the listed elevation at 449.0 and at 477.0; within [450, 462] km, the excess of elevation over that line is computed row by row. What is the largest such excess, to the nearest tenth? 2.4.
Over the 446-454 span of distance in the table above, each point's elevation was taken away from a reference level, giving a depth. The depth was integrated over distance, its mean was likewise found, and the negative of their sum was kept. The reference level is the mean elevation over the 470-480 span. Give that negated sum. -70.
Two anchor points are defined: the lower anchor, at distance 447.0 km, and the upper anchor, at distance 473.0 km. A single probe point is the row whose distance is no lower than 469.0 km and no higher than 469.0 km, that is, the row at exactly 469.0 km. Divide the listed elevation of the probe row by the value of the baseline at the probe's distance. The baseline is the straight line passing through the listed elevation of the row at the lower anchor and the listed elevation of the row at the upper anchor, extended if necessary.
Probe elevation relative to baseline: 0.97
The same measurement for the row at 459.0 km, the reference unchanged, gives 0.98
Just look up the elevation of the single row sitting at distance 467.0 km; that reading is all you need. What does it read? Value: 141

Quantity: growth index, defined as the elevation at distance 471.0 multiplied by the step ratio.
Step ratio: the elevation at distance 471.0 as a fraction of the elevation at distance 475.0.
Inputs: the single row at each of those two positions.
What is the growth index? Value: 148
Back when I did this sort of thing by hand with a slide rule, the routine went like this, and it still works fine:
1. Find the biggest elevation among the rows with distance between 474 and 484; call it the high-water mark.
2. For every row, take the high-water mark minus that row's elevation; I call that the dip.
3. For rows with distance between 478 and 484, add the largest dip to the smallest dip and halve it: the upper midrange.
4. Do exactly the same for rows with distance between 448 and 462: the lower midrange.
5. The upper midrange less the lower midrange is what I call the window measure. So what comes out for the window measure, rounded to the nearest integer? -13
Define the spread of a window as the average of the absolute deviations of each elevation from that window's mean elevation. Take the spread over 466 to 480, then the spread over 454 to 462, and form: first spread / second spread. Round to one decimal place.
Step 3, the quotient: 0.8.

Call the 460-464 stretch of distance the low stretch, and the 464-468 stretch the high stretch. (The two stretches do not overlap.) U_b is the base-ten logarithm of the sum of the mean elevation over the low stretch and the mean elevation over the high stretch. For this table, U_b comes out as 2.47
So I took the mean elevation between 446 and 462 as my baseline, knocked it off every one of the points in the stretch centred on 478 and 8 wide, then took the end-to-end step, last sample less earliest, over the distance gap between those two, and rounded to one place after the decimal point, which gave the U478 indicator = 1.8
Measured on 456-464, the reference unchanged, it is 3.2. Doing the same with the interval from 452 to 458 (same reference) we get -3.5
